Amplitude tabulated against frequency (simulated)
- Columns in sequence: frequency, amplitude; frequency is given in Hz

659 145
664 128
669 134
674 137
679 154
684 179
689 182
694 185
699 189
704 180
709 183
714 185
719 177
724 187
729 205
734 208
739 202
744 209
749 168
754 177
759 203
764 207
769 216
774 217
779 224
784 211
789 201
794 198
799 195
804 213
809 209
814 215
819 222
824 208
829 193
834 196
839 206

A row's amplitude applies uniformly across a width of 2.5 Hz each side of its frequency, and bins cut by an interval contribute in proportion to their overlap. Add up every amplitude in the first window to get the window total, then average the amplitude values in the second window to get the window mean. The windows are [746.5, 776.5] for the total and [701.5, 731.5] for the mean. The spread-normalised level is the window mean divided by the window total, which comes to 0.157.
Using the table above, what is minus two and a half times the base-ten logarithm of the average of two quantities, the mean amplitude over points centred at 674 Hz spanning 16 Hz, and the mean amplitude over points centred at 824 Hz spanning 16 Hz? -5.61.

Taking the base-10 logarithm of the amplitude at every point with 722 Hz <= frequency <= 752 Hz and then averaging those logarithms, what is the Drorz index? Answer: 2.29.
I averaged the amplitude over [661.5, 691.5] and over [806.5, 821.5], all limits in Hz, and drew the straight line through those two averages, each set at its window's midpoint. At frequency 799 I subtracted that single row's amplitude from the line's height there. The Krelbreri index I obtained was 13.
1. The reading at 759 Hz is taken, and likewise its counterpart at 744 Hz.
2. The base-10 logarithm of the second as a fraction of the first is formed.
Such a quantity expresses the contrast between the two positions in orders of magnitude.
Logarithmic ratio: 0.013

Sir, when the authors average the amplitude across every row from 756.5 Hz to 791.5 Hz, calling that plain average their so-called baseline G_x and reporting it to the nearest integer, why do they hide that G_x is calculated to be 211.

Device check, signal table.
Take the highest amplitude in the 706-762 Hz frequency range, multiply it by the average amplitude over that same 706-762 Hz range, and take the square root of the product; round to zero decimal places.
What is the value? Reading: 200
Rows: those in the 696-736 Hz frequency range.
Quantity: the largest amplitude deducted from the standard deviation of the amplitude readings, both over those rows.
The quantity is -197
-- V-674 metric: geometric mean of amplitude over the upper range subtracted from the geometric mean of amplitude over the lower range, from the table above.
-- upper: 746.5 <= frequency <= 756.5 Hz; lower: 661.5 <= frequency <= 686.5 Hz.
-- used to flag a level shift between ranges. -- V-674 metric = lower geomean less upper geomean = -27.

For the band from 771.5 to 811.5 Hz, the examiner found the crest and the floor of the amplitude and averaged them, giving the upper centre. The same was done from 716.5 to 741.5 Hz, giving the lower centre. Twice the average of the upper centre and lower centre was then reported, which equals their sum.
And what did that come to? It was 402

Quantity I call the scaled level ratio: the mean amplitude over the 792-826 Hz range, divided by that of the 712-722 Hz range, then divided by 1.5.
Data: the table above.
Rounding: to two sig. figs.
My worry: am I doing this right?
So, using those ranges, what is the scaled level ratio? 0.77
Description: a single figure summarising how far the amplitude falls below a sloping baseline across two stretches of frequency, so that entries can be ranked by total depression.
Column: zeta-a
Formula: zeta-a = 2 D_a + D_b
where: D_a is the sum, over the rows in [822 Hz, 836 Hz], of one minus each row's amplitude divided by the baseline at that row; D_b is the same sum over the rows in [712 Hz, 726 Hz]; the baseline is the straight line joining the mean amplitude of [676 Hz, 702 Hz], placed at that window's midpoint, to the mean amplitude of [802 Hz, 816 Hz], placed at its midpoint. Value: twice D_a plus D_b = 0.6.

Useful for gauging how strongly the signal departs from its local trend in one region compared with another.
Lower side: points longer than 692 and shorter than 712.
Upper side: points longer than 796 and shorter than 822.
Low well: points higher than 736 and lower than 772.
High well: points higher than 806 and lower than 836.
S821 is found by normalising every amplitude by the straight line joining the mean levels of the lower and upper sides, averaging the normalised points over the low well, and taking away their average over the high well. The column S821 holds 0.03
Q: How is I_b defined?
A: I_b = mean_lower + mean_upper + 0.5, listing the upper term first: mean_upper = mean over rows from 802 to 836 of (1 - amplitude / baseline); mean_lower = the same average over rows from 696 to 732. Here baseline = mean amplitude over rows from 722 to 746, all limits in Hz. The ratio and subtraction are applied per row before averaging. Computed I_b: 0.55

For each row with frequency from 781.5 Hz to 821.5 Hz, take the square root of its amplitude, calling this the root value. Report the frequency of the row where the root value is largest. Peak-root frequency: 819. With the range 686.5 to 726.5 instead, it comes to 699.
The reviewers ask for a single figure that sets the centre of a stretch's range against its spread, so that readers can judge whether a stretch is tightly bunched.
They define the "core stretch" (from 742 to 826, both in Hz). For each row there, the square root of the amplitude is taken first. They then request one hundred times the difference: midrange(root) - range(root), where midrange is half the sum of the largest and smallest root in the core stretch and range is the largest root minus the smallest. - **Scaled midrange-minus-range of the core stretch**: 1196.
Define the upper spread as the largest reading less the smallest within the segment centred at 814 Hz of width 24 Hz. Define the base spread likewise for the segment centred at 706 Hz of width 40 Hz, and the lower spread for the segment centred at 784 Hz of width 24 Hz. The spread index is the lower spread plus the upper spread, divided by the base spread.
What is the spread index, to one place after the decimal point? 3.3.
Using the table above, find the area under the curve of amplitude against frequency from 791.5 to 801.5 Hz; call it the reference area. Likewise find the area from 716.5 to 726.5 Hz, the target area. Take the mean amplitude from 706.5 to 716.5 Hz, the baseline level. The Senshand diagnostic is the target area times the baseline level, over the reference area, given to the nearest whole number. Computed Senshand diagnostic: 170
